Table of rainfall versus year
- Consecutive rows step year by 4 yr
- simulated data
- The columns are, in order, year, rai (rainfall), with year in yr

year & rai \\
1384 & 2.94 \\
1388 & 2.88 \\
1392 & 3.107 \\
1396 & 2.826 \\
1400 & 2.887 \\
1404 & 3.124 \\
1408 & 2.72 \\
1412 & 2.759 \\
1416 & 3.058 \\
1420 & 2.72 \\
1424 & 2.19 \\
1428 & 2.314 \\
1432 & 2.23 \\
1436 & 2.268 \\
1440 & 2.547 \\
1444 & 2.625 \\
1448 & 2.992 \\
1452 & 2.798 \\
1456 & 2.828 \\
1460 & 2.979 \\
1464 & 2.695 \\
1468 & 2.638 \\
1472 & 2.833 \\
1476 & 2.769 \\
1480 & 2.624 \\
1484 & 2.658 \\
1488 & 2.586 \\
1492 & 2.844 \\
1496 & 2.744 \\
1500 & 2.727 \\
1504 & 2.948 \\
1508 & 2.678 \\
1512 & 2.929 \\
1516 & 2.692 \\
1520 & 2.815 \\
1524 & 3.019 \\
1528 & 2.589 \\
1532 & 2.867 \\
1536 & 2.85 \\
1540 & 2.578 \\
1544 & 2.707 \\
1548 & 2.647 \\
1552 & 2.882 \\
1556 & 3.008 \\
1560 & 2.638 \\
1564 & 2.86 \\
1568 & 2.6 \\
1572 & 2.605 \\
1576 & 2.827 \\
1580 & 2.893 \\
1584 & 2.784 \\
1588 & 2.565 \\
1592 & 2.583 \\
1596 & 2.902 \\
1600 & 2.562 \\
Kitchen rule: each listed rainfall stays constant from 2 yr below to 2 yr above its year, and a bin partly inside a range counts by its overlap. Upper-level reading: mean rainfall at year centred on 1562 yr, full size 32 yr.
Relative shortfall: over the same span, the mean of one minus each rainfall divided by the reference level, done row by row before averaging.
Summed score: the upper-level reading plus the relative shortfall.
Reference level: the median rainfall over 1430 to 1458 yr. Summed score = 2.71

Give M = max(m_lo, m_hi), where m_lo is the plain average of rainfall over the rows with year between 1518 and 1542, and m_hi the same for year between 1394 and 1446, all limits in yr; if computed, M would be 2.79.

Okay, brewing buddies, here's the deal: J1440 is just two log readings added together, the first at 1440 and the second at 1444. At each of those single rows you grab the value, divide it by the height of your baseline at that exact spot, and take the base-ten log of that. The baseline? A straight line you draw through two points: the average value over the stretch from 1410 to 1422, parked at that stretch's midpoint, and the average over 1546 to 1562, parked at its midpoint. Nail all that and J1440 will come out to -0.08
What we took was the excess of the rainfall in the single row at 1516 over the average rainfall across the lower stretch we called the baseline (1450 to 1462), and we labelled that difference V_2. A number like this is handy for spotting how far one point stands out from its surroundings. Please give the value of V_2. -0.18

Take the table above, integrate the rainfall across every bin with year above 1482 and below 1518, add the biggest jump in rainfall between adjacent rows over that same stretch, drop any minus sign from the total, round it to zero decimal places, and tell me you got 99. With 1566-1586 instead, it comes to 55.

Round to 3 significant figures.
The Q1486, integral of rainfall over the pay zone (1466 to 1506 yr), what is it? 109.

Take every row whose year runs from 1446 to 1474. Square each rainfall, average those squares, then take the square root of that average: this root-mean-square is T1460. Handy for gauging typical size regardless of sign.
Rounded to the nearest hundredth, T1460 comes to 2.83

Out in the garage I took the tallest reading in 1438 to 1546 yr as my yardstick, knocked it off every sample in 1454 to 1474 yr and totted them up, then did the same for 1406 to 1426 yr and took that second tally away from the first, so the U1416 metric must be 0.5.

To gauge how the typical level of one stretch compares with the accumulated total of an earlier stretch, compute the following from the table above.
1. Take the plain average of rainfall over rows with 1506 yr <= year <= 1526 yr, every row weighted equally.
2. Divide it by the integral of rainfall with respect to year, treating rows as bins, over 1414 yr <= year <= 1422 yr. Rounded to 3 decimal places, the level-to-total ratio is 0.122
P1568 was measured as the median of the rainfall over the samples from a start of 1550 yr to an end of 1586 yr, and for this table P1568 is 2.83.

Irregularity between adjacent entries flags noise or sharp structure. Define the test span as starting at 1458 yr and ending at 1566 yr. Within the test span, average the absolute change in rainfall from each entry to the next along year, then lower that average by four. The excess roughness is -3.82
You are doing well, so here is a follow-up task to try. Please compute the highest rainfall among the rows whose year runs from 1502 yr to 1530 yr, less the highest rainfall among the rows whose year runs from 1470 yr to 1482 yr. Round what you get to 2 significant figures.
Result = 0.19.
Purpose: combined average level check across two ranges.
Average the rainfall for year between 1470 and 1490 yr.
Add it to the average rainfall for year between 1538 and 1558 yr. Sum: 5.46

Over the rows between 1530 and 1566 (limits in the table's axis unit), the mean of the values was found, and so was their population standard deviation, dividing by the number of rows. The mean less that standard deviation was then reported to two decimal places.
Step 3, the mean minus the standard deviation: 2.65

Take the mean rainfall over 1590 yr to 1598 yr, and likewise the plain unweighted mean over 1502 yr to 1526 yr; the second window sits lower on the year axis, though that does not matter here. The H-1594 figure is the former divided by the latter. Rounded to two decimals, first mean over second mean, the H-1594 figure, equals 0.96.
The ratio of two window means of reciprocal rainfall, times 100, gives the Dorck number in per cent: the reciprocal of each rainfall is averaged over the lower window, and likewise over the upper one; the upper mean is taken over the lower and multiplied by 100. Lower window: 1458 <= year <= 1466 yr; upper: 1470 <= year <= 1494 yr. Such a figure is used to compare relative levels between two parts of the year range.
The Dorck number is 104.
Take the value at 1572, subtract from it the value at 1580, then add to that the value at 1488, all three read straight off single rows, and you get 2.30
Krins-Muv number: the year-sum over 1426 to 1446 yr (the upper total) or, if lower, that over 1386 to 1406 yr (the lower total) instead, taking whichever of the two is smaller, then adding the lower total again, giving 26.8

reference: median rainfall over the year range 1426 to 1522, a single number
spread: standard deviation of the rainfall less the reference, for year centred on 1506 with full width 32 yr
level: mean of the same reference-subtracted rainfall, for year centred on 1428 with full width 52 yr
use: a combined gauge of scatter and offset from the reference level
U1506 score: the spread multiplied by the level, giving -0.007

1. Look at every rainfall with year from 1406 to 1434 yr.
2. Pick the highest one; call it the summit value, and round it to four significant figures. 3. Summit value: 3.058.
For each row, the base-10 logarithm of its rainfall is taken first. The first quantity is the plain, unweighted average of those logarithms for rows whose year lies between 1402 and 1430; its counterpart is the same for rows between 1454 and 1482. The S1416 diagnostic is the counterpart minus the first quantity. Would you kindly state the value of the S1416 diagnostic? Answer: 0.014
